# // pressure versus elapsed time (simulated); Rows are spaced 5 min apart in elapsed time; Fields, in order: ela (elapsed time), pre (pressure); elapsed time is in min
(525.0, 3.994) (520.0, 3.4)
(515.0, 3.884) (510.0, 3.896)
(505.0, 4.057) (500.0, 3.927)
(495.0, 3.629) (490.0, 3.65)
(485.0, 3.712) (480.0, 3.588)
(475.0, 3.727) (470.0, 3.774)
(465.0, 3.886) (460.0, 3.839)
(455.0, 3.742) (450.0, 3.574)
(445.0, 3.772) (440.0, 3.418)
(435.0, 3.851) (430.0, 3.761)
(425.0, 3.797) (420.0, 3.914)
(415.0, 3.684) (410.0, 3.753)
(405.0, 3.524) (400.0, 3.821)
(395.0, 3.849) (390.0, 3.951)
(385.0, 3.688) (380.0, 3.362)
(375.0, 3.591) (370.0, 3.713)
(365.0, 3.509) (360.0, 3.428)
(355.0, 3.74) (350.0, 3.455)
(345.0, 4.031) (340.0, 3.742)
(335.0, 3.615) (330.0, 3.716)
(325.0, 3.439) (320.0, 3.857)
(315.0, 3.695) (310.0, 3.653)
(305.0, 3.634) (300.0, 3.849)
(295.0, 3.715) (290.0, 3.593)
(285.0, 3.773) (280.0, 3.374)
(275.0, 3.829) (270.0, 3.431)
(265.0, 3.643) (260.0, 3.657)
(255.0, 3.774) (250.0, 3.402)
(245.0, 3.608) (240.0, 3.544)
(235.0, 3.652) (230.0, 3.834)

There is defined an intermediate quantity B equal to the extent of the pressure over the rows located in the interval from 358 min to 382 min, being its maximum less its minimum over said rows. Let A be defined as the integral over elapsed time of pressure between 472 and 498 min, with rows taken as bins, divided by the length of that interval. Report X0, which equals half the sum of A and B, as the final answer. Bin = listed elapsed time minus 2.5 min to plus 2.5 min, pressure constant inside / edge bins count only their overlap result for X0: 2.01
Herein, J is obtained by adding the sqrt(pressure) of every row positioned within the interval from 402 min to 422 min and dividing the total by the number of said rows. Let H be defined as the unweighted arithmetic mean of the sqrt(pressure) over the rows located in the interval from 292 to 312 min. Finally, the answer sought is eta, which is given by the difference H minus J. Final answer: 0.00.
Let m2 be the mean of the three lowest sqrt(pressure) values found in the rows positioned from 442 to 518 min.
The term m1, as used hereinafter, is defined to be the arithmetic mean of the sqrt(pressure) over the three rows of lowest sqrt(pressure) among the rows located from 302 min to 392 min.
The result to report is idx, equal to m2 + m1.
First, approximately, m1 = 1.85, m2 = 1.90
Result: 3.74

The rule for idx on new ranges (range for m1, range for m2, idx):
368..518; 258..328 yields 3.70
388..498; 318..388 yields 3.72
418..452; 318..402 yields 3.74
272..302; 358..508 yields 3.73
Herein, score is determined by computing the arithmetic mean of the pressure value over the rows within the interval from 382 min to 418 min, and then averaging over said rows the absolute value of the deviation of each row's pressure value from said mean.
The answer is 0.10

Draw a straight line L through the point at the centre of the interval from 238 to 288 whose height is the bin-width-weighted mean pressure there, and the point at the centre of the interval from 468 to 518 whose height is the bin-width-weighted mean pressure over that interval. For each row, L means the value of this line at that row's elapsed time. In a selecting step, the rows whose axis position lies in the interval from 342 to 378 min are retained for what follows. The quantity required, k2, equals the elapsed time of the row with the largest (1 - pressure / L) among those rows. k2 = 360.0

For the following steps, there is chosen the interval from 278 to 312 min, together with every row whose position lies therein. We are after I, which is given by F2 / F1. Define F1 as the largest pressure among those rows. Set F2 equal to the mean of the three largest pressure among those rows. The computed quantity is 0.982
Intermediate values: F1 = 3.849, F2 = 3.78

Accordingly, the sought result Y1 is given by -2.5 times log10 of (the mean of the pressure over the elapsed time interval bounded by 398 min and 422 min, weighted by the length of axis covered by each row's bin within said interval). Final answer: -1.43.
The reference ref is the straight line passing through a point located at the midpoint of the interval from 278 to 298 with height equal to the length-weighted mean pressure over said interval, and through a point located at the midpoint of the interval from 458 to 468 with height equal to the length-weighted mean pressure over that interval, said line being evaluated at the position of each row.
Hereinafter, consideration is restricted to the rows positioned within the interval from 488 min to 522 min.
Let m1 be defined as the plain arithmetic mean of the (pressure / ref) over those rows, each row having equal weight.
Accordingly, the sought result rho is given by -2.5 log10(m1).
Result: 0.039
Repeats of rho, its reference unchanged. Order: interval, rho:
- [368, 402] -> 0.013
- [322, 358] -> 0.005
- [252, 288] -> -0.012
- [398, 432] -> 0.013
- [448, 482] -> 0.037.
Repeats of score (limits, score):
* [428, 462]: 0.12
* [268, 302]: 0.16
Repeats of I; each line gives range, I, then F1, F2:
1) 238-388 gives 0.971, 4.031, 3.91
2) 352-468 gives 0.991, 3.951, 3.92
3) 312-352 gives 0.962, 4.031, 3.88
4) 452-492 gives 0.986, 3.886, 3.83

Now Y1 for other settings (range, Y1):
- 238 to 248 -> -1.38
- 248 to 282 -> -1.39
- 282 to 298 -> -1.42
